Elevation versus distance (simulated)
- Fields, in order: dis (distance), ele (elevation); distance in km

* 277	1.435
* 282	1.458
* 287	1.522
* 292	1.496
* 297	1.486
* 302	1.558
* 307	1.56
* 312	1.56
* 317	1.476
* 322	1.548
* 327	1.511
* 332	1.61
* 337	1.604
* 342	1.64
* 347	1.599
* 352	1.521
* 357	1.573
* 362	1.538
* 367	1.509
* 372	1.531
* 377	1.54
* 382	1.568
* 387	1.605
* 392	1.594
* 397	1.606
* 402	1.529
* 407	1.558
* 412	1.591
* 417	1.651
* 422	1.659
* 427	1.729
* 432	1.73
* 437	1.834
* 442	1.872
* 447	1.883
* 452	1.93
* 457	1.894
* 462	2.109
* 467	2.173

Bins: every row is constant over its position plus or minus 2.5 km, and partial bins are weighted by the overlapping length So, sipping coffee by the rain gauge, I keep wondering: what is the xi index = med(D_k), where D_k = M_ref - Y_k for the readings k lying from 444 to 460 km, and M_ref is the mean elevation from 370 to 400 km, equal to -0.32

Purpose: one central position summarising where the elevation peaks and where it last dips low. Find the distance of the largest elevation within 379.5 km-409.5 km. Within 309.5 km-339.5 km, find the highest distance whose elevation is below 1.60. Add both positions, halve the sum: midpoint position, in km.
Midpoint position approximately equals 362.0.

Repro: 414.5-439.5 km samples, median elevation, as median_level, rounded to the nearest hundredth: 1.73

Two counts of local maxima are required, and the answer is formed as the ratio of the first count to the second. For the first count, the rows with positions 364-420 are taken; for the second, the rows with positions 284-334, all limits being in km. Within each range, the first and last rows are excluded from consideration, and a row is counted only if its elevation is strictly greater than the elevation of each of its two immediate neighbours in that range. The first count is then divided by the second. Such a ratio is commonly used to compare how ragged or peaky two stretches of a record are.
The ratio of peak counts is 2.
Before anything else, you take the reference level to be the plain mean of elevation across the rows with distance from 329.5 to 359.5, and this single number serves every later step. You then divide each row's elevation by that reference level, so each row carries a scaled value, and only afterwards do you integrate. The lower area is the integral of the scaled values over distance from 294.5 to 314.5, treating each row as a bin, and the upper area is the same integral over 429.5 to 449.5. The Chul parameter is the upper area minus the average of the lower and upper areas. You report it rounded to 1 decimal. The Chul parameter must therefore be 1.8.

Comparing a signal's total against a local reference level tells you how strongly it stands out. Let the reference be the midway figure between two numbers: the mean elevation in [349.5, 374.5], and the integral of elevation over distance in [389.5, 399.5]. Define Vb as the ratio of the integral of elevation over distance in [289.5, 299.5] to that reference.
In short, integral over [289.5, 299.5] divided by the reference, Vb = 1.70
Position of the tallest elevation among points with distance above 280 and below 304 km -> 302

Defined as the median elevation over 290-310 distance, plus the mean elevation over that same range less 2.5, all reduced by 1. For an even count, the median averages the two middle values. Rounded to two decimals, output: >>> -0.45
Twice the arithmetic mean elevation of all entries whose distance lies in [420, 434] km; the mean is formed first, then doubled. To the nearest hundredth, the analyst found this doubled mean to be 3.41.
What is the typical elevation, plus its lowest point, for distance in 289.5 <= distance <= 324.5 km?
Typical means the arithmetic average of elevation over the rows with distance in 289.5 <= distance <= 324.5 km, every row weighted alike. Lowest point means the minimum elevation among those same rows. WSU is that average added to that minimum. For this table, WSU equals 3.00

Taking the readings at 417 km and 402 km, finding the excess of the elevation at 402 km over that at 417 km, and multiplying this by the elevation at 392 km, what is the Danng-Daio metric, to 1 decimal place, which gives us -0.2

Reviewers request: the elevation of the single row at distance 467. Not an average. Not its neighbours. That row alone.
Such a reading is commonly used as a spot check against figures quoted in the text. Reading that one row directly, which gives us 2.173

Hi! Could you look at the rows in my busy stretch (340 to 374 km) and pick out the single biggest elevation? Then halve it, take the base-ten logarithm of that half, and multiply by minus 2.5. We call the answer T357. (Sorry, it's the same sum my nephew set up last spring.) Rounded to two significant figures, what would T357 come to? 0.22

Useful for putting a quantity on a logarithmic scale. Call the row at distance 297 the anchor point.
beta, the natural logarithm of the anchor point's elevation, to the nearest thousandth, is 0.396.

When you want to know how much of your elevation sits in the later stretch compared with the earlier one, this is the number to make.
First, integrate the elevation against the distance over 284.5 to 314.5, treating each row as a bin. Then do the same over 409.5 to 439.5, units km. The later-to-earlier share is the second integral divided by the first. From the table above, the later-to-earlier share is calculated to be 1.11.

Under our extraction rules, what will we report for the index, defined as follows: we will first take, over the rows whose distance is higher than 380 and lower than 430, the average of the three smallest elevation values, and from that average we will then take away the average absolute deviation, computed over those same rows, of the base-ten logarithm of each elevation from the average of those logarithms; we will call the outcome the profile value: 1.54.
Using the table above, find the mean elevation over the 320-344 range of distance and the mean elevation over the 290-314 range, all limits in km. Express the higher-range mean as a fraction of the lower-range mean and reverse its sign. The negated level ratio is -1.03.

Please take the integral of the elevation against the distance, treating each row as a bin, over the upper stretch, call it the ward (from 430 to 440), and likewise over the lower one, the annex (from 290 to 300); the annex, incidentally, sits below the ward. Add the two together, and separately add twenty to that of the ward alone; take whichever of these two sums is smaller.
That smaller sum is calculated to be 33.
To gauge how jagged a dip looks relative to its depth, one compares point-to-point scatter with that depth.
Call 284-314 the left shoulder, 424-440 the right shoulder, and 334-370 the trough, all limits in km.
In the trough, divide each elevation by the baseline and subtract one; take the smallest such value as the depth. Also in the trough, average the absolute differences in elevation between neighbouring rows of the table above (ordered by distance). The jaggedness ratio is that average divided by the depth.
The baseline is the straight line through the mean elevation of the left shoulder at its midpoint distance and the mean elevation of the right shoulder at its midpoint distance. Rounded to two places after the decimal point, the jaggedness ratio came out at -0.53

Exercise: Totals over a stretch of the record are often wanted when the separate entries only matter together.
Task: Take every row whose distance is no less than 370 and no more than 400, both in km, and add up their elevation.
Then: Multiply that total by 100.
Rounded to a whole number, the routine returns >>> 944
